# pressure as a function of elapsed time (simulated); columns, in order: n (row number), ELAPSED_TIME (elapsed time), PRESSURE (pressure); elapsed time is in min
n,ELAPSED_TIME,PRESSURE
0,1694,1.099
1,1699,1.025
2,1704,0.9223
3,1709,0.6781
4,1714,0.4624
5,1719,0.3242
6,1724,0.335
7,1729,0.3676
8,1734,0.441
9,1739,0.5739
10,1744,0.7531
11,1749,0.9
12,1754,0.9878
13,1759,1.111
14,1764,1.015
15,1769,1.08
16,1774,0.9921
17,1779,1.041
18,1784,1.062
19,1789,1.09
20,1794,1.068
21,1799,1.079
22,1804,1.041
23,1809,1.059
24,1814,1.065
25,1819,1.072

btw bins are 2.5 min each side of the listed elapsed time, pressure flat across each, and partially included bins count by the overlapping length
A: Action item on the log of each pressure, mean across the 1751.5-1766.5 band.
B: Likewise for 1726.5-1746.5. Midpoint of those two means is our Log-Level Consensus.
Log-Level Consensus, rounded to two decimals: -0.14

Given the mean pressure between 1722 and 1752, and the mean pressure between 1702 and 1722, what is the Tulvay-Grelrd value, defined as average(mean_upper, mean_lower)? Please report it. 0.6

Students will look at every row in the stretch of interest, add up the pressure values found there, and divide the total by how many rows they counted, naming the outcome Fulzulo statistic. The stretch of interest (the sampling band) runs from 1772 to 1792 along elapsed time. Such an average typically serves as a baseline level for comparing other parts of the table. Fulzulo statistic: 1.05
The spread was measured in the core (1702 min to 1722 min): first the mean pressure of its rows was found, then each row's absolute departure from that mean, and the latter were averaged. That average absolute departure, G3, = 0.20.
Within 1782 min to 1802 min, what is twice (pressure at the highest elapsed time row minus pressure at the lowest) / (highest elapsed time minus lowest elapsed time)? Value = 0.00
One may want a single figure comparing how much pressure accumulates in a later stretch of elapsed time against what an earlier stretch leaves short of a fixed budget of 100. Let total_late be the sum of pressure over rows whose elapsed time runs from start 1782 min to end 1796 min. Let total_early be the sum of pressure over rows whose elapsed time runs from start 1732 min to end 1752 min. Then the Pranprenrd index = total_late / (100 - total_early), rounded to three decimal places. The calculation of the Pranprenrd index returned 0.033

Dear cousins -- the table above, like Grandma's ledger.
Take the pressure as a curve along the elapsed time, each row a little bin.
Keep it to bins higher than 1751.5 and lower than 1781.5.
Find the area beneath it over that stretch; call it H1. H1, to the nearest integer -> 31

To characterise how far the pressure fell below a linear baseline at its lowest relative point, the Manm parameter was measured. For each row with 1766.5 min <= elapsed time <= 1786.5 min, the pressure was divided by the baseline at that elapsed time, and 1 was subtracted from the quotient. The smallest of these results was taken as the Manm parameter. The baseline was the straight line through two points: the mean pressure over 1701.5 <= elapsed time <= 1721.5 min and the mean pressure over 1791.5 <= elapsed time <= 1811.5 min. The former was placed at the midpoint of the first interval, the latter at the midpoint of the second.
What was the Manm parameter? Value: 0.1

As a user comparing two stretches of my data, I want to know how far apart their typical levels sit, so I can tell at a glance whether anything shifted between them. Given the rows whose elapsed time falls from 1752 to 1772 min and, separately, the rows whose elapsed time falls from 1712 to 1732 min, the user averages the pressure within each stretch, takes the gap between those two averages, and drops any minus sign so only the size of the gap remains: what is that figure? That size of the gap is 0.7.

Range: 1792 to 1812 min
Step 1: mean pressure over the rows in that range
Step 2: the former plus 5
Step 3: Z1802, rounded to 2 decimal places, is 6.06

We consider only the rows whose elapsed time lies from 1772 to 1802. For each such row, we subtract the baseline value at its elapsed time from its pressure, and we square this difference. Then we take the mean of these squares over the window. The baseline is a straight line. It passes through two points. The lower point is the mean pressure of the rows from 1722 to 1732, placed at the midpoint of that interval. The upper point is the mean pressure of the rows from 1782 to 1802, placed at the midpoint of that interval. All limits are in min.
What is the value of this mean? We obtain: 0.01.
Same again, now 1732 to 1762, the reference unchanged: 0.07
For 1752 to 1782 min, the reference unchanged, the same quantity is 0.07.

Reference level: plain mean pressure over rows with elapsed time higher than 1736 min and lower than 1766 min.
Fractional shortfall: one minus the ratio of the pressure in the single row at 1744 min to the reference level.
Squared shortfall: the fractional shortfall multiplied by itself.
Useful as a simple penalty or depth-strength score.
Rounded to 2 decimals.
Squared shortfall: 0.02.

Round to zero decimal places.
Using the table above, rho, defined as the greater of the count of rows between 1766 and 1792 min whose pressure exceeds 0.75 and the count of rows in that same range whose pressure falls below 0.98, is 5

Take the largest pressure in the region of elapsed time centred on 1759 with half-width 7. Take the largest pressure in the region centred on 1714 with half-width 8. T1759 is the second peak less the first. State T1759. -0.4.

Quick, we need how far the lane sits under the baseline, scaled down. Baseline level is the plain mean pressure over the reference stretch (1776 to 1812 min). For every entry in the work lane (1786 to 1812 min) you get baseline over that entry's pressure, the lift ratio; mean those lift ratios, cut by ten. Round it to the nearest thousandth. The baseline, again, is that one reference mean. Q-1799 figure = 0.100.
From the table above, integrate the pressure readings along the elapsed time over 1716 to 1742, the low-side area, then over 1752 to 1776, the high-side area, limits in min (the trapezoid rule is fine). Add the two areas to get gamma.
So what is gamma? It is 36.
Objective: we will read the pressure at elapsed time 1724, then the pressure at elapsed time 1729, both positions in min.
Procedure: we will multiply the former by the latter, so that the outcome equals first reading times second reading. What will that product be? 0.12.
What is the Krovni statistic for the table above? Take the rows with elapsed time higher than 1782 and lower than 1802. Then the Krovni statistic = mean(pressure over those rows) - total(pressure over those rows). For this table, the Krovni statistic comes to -3.22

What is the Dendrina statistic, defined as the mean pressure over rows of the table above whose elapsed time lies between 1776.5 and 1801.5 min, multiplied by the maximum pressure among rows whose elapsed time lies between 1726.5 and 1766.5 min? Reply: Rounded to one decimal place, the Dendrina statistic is 1.2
